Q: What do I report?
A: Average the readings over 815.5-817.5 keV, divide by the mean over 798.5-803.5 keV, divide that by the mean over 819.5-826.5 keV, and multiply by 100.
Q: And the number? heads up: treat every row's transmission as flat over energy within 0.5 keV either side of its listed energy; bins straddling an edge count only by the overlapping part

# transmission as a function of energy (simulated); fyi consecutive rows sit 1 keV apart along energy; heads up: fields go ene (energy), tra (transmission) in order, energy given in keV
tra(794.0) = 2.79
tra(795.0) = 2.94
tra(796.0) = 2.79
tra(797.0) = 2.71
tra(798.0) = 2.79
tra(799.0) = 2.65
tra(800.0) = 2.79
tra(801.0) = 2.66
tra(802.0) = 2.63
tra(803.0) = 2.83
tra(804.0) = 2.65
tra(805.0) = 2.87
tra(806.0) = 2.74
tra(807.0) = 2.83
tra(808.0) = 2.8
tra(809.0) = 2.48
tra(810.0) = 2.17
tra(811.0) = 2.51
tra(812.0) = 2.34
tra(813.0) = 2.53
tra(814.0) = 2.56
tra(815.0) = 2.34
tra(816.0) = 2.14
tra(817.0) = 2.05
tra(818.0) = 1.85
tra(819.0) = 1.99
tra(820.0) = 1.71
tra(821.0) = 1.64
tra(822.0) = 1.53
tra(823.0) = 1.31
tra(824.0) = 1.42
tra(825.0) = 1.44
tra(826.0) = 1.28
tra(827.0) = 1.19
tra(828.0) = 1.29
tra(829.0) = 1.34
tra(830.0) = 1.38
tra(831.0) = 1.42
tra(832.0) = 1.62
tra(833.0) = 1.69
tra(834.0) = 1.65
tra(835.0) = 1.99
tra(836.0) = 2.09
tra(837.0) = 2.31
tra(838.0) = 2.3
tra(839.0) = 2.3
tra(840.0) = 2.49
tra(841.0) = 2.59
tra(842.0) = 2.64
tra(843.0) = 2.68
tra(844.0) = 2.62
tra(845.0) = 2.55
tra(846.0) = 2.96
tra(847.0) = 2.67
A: 52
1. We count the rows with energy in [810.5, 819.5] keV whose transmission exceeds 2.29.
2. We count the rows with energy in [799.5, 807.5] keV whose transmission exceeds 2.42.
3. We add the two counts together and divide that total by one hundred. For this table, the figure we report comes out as 0.13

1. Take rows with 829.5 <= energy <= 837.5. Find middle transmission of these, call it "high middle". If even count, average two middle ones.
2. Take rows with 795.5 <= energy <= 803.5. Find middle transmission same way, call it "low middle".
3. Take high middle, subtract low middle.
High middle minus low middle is -1.1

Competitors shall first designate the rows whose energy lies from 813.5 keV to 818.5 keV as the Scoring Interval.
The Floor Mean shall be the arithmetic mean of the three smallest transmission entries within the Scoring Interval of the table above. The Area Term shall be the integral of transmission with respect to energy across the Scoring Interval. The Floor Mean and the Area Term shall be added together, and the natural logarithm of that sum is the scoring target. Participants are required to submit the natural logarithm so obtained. 2.6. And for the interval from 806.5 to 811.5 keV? 2.7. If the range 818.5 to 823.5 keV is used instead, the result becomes 2.3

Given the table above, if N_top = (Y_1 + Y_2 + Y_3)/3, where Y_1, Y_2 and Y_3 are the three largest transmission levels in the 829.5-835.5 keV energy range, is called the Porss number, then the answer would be 1.8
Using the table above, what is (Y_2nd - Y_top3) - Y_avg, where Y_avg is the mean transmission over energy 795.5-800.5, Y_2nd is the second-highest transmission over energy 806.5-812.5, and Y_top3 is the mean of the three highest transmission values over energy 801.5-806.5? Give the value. -2.8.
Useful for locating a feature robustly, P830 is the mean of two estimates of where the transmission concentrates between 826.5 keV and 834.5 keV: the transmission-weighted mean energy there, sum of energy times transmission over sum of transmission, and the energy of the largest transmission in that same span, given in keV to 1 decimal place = 831.9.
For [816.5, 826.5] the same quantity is 819.0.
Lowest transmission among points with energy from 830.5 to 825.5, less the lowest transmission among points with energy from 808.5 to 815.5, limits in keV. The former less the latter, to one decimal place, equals -1.0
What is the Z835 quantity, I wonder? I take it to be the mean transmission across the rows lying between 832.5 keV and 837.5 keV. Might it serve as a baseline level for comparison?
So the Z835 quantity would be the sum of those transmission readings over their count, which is 1.9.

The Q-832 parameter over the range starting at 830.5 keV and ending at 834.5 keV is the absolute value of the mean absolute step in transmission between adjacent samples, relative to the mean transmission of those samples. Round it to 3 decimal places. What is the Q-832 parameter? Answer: 0.065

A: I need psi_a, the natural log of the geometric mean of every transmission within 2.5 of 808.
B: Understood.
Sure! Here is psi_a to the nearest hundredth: 0.95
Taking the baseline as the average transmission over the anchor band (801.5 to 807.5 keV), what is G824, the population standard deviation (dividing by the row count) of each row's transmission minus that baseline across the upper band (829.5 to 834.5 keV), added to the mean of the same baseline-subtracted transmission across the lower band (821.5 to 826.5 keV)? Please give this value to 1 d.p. -1.2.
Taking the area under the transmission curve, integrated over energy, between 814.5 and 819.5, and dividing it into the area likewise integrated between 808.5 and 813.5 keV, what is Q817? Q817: 1.2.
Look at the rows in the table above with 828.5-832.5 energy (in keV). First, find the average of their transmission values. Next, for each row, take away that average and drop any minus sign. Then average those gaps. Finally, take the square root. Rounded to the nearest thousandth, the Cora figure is 0.300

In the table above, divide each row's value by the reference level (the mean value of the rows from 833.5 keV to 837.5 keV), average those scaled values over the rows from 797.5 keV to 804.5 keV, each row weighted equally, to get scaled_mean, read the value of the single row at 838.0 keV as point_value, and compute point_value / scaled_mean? 1.70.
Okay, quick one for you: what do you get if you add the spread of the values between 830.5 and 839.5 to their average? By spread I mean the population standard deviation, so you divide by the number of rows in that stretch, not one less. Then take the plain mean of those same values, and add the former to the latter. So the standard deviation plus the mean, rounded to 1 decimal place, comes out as 2.3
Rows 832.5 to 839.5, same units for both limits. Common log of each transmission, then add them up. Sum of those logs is 2.2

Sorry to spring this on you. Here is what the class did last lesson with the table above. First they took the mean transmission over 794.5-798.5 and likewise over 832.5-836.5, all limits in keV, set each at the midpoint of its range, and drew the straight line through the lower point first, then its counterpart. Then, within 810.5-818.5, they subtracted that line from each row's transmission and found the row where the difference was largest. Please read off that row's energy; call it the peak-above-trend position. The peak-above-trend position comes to 814.0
